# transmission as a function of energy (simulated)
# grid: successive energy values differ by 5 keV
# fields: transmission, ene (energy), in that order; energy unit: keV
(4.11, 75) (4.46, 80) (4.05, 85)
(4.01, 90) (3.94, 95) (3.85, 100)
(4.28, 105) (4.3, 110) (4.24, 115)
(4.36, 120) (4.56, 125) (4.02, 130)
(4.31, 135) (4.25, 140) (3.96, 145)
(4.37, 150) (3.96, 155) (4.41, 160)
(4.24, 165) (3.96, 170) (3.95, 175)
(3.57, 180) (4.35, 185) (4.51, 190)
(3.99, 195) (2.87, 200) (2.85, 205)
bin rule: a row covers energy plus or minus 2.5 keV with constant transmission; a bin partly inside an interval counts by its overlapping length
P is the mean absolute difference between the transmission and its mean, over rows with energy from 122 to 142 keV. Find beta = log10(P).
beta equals -0.82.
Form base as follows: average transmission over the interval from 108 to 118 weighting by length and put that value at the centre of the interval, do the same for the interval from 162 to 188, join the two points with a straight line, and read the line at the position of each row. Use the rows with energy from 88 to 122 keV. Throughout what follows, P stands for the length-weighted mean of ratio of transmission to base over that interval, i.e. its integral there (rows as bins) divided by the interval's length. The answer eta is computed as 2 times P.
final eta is 1.92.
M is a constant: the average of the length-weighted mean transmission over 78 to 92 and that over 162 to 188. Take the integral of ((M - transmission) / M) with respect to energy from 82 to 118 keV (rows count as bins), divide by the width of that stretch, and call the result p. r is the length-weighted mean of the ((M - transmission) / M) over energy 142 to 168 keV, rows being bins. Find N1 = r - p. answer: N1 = -0.02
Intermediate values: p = 0.00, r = -0.021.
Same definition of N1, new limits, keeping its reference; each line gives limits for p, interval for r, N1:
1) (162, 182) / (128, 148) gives -0.05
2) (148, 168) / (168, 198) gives 0.05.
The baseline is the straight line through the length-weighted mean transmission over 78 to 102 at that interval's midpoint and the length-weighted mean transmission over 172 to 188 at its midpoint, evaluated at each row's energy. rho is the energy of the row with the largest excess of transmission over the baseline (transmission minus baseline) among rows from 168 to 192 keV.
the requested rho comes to 190 keV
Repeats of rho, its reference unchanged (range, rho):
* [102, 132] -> 125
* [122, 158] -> 125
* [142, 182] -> 160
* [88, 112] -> 110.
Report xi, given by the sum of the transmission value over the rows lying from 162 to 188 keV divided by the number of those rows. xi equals 4.01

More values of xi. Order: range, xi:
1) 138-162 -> 4.19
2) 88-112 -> 4.08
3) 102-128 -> 4.35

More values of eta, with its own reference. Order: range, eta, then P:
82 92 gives 1.85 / 0.926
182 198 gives 2.12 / 1.061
